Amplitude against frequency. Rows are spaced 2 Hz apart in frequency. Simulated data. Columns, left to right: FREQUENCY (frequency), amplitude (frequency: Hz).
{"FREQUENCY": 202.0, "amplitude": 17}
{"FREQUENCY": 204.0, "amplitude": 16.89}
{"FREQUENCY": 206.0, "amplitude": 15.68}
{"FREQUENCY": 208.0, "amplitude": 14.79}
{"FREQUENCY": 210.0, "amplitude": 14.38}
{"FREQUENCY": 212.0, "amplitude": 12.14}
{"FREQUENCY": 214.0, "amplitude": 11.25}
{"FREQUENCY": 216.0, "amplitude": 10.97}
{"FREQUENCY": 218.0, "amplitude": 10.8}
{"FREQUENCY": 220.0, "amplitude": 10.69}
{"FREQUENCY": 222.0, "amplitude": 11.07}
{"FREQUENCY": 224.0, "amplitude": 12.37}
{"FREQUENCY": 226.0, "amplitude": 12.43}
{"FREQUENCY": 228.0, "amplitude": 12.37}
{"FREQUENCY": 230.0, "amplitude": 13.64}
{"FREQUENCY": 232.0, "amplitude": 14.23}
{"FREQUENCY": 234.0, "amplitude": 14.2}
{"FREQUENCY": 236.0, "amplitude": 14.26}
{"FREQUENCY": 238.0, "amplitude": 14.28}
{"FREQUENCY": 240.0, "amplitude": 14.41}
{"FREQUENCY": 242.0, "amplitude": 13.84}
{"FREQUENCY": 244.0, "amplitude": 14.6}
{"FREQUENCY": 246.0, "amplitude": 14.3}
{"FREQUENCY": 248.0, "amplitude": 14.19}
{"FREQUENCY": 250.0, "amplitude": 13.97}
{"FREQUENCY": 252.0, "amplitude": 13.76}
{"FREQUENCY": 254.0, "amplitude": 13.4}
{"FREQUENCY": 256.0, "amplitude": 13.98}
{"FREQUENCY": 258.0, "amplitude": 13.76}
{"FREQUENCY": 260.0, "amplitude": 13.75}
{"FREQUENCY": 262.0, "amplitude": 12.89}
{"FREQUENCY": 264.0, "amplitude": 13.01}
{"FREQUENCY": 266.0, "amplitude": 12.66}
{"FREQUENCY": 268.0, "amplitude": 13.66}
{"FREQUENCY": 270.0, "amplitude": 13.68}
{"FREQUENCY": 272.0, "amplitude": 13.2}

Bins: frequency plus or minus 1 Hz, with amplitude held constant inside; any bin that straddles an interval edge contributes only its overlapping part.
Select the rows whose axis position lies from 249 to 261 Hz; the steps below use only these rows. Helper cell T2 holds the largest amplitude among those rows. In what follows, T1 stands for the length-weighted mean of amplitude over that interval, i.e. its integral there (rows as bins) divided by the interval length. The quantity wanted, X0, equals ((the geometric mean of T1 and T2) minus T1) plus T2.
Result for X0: 14.1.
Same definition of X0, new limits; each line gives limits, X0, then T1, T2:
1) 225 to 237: 14.6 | 13.5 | 14.26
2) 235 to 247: 14.8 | 14.3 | 14.6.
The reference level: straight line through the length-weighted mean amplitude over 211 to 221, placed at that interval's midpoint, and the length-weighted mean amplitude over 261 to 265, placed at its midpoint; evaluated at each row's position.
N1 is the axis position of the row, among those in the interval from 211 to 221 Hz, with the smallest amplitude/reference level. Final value 220.0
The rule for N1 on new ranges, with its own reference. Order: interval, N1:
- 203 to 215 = 214.0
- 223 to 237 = 228.0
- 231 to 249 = 242.0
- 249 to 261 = 254.0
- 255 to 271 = 266.0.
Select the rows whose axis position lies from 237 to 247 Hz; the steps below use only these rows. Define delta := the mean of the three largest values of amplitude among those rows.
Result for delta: 14.4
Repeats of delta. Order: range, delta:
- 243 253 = 14.4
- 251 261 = 13.8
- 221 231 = 12.8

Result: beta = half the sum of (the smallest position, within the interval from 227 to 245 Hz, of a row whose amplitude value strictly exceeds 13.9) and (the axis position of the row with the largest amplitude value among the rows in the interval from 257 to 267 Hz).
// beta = 245 Hz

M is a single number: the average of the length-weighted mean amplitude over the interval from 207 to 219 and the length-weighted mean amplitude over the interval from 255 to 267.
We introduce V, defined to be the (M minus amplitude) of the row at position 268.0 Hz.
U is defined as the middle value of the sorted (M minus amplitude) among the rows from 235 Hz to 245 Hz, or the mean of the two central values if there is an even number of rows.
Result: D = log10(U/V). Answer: 0.3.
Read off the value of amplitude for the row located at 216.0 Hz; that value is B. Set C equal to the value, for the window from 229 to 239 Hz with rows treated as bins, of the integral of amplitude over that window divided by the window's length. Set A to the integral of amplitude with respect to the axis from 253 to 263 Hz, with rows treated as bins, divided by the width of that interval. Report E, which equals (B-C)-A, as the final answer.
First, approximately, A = 13.6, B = 10.97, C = 14.1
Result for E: -16.7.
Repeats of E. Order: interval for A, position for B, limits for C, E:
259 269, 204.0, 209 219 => -8.2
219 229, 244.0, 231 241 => -11.5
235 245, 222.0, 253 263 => -16.8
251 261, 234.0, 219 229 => -11.3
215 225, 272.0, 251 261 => -11.7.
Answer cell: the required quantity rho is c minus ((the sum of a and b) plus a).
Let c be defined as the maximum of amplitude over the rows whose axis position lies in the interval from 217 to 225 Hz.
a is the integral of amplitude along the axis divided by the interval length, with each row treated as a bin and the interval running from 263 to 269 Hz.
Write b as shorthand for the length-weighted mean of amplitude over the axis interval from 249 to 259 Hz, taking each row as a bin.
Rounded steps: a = 13.1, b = 13.8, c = 12.37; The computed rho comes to -27.6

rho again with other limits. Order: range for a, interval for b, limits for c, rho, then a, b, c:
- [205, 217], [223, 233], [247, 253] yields -25.2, 13.2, 13.0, 14.19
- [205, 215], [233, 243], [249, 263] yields -27.5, 13.6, 14.2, 13.98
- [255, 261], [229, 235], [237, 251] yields -27.1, 13.8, 14.0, 14.6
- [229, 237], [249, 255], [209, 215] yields -27.5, 14.1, 13.7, 14.38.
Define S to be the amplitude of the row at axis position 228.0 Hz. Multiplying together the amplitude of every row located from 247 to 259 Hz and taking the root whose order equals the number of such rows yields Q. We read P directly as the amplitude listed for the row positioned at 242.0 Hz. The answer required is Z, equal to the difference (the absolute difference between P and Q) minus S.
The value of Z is -12.4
